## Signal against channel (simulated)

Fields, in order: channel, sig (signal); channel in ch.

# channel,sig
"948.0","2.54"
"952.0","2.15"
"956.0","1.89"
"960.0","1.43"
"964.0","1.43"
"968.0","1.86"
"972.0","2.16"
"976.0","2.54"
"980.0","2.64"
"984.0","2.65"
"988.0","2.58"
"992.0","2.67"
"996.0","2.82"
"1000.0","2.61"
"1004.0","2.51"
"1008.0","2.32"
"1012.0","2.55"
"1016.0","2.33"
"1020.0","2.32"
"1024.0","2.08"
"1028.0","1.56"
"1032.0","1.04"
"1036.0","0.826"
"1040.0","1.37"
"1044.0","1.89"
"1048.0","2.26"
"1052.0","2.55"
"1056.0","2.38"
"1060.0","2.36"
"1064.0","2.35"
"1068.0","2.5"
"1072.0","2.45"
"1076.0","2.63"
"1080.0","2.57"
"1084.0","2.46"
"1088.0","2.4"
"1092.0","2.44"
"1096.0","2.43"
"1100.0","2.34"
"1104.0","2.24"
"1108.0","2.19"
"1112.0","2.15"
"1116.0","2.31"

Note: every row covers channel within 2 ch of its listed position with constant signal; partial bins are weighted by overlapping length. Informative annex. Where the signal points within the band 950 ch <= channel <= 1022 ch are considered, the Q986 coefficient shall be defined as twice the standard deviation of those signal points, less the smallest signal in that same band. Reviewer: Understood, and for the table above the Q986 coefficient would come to -0.6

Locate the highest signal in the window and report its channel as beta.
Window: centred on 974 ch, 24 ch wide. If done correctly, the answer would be 984.0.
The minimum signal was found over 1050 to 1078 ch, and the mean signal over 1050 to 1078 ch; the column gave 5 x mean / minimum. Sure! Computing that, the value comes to 5.2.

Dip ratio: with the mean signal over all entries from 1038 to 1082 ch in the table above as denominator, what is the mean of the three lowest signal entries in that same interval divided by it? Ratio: 0.80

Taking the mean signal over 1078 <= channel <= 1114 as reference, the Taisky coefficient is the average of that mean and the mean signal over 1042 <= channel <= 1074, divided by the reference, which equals 1.00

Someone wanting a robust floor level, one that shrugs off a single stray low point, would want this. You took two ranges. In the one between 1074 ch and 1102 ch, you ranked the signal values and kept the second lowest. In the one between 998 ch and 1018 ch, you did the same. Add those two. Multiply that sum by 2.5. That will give 11.8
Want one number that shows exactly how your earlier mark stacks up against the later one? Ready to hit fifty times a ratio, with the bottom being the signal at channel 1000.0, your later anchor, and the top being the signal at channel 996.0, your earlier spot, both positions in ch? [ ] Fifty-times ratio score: 54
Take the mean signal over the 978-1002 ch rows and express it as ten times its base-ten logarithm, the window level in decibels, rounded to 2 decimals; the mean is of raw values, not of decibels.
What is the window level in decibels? 4.25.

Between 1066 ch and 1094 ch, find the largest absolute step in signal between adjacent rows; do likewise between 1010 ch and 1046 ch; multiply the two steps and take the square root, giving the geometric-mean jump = 0.31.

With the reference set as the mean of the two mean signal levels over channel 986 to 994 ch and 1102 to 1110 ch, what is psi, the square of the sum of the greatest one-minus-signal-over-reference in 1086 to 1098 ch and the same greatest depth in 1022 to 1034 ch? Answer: 0.3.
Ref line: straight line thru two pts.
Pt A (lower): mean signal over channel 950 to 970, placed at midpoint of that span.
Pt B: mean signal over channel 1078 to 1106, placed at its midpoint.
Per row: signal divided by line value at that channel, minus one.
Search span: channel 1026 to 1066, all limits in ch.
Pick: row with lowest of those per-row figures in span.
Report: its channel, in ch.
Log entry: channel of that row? 1036.0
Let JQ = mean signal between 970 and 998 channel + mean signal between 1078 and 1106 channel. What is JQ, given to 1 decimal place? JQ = 5.0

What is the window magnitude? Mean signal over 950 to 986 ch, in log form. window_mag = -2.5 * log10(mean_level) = -0.80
